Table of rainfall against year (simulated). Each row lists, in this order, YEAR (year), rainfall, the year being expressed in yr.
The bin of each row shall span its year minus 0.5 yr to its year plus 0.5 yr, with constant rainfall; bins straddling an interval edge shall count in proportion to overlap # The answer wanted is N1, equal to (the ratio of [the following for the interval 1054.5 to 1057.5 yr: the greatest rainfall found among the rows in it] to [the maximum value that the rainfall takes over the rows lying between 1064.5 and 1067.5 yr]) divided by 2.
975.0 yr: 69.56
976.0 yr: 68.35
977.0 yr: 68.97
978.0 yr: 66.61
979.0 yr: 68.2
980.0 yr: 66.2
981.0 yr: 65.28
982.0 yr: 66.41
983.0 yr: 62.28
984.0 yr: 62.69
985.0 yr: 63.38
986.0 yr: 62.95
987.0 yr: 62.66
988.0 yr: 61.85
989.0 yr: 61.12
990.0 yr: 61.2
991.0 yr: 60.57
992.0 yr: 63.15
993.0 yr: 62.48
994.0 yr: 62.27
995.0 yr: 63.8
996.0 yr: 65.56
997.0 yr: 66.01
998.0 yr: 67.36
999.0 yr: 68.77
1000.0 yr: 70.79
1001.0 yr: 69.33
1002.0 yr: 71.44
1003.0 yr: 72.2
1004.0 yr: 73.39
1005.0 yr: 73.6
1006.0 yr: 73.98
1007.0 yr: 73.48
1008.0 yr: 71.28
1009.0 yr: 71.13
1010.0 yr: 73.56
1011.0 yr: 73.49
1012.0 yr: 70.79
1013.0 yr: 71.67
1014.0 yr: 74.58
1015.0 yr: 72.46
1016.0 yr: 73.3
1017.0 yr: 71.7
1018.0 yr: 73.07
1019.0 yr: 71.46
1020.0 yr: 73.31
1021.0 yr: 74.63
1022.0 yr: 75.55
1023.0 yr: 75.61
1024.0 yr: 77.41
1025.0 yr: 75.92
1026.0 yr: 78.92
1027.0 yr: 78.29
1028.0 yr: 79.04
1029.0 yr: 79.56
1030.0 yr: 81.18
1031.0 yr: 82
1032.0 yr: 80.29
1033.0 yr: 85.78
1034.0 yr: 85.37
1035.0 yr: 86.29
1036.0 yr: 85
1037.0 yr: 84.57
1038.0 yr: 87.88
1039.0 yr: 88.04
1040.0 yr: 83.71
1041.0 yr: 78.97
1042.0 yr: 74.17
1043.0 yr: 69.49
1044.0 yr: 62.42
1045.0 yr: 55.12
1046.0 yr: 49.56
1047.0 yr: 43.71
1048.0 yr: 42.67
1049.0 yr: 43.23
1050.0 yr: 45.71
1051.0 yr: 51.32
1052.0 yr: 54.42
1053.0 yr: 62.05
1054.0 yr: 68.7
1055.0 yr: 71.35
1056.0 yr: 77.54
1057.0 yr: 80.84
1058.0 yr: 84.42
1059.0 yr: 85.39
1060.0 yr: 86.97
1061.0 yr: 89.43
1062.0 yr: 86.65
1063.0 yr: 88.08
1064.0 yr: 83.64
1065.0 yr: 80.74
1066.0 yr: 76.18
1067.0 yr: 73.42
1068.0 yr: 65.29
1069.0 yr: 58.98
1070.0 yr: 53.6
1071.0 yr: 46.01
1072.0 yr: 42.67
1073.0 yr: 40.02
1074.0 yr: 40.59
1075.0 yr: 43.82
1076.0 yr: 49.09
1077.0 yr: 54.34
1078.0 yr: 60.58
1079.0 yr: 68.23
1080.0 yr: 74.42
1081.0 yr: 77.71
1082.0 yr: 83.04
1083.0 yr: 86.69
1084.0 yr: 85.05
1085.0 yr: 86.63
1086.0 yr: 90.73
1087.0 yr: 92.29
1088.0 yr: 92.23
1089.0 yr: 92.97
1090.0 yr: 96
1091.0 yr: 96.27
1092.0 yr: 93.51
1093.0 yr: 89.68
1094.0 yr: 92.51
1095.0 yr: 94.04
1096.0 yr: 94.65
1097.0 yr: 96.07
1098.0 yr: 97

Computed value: 0.50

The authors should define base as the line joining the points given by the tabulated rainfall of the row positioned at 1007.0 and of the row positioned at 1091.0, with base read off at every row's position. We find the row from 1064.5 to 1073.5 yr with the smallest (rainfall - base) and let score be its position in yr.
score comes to 1073.0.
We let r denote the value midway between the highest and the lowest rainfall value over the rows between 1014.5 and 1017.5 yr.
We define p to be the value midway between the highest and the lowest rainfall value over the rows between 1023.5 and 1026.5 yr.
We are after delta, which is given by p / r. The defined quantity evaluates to 1.1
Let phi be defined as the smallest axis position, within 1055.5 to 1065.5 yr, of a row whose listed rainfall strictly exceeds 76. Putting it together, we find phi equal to 1056.0 yr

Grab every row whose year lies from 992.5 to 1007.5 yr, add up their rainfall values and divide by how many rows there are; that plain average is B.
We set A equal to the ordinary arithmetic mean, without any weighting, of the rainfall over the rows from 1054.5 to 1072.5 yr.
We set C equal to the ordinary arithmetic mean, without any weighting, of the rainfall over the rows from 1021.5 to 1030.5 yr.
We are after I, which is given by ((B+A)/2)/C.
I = 0.917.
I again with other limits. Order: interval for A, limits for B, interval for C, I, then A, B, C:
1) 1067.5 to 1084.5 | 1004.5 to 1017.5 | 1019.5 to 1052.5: 0.928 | 60.6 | 73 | 72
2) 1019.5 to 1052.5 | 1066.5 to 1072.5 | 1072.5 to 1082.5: 1.085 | 71.8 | 57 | 59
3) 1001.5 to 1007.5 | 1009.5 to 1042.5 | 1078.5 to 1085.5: 0.942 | 73.0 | 78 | 80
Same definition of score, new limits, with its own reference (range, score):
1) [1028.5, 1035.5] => 1032.0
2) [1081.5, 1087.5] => 1082.0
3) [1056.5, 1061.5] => 1057.0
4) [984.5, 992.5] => 991.0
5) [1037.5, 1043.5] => 1043.0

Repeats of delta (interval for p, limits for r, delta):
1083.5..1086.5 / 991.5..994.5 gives 1.4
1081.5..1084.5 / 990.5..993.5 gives 1.4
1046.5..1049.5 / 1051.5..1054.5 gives 0.7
